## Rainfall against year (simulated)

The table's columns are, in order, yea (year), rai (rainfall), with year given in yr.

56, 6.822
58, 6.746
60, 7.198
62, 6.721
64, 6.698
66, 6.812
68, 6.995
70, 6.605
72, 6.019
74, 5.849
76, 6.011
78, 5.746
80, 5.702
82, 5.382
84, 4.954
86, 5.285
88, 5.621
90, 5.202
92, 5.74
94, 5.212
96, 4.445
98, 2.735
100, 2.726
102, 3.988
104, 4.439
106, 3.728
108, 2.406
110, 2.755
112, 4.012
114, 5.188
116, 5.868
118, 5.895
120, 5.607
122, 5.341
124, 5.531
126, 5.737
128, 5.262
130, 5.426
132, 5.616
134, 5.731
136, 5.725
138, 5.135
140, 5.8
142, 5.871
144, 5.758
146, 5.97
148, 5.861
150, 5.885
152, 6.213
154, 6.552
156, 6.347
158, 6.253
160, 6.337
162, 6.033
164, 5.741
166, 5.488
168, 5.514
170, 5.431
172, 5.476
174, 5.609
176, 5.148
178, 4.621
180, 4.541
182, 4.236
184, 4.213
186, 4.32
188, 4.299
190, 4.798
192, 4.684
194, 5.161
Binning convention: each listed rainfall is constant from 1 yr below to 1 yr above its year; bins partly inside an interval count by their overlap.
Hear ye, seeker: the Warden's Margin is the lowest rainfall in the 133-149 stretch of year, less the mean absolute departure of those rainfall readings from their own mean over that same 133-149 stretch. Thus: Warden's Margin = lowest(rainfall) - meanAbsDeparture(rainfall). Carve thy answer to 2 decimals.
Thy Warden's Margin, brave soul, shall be 4.98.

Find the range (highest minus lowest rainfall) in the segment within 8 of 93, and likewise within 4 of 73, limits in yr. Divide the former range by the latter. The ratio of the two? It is 4.0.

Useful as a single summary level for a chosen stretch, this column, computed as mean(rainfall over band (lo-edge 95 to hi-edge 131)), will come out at 4.5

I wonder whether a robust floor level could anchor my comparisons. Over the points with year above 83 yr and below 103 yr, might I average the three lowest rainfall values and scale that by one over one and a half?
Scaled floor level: 2.1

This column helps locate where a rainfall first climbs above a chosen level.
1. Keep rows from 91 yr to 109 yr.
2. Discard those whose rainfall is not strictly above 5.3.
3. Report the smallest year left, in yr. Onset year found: 92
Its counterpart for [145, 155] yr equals 146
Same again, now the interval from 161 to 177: 162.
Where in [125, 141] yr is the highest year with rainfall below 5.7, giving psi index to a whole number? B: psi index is 138 yr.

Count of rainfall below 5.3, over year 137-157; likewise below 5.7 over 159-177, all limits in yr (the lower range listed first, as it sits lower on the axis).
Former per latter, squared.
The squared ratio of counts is 0.0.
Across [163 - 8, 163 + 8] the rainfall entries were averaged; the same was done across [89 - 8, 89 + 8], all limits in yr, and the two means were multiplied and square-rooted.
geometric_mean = 5.6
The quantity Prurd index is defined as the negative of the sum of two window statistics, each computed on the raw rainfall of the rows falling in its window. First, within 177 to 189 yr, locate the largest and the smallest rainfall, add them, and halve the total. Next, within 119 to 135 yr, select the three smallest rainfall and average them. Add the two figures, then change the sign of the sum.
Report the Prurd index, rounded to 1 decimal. -9.8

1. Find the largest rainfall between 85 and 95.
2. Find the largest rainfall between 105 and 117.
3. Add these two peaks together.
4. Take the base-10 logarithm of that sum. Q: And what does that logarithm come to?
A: 1.06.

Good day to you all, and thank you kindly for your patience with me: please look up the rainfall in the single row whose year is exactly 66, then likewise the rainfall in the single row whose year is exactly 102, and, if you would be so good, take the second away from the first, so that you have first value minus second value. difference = 2.8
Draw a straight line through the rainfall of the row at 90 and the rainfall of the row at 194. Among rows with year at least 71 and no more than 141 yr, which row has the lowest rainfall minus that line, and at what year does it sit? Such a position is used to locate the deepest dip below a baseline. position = 108 yr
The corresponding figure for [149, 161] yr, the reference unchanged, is 150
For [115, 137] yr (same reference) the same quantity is 128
